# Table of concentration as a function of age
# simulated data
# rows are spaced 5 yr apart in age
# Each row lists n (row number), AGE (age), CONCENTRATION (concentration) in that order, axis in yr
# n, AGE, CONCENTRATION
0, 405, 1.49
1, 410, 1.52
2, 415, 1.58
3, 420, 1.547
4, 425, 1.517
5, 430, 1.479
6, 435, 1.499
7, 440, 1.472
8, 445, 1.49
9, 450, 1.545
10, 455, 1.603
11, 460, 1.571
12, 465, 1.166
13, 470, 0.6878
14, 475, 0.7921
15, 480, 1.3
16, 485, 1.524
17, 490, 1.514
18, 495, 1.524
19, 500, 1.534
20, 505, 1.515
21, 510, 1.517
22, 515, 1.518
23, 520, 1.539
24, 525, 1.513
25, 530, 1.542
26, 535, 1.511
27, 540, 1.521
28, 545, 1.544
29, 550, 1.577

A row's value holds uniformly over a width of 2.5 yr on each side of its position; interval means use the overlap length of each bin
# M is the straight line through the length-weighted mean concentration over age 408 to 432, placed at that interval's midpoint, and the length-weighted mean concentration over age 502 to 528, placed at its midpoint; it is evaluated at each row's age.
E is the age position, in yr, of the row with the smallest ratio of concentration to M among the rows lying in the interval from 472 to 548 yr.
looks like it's 475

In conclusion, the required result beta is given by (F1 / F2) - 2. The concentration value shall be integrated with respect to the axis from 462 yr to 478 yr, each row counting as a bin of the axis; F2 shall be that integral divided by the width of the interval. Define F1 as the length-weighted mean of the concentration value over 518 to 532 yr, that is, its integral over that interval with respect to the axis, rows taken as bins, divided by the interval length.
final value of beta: -0.33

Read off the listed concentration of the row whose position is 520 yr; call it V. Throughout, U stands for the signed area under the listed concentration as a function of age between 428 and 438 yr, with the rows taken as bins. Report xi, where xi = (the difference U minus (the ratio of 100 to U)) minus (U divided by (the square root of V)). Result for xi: -3.83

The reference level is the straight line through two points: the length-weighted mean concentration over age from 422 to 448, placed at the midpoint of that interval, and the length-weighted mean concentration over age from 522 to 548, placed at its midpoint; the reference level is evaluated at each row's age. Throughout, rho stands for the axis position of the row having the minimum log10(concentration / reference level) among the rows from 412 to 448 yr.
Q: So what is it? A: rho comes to 440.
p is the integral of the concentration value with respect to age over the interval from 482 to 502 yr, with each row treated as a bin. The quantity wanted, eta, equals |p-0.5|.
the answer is 29.9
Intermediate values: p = 30.36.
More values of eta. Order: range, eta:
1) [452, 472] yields 25.1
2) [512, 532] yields 30.0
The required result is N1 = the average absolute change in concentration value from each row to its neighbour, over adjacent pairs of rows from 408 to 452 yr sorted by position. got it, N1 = 0.04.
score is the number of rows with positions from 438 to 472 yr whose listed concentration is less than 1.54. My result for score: 4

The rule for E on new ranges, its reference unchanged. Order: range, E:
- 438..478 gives 470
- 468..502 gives 470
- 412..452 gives 440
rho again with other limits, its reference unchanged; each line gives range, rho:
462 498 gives 470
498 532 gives 525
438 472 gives 470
